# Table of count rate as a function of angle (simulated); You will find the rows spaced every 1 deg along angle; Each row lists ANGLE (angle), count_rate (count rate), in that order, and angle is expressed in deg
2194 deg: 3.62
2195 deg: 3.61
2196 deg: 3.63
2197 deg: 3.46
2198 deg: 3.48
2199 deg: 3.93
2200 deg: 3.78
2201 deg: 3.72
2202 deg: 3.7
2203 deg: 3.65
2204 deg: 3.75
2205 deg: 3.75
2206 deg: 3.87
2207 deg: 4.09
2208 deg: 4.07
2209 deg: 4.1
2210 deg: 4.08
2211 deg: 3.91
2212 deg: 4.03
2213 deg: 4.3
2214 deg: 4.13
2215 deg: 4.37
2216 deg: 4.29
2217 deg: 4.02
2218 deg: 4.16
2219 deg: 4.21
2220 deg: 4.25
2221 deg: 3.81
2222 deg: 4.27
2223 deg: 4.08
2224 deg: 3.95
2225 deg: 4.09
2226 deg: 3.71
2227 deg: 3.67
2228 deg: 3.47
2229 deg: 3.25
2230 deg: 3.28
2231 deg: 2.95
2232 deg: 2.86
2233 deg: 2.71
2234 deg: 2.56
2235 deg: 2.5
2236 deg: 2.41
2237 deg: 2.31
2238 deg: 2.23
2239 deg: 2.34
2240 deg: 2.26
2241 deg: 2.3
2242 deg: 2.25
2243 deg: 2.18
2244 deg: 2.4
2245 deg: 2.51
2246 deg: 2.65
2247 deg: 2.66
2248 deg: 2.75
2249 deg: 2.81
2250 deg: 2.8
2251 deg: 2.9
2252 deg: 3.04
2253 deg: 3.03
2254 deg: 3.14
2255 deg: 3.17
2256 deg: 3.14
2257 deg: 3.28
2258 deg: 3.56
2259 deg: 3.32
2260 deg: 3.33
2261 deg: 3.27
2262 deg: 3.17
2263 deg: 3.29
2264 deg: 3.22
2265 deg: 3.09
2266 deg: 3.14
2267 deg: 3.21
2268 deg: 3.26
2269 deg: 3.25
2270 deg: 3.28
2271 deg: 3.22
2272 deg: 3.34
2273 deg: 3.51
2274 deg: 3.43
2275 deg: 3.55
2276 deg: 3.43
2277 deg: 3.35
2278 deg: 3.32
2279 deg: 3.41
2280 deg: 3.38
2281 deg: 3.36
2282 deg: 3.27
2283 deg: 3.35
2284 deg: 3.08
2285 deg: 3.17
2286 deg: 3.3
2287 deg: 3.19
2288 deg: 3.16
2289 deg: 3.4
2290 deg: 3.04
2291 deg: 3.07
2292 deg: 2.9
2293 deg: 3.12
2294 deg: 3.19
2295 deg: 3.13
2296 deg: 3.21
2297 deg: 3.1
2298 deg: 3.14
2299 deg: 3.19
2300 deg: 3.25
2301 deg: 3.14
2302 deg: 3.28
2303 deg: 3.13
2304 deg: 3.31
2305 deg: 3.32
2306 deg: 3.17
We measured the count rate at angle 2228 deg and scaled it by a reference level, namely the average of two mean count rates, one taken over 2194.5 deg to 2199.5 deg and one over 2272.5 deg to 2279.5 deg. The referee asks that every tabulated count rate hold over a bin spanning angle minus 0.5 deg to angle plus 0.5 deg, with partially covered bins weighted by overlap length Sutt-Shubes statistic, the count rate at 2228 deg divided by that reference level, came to 0.98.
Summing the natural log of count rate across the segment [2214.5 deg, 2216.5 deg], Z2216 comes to 2.93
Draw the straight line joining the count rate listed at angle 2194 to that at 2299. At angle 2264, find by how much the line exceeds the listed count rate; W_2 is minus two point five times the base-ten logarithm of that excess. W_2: 2.4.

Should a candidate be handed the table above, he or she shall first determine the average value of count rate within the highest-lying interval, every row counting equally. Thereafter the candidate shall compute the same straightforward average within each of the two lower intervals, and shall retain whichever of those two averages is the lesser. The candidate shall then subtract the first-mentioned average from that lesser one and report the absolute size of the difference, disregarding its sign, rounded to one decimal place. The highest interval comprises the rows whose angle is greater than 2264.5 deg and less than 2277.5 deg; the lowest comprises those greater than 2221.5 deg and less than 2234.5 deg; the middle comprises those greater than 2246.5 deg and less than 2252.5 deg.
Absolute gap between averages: 0.5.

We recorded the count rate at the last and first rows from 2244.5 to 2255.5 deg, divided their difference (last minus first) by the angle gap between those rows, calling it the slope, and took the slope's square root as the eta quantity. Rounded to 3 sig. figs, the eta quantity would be 0.257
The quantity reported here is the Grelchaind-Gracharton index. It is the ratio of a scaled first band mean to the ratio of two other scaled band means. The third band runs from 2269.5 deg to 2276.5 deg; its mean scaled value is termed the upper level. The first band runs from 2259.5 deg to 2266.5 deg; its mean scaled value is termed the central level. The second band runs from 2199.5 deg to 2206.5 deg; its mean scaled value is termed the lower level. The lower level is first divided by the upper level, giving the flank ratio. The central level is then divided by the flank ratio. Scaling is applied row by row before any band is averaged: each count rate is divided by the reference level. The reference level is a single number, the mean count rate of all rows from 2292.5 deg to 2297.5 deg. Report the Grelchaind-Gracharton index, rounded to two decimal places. 0.93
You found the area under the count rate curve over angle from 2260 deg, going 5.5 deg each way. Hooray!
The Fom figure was 36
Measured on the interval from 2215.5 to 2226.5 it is 45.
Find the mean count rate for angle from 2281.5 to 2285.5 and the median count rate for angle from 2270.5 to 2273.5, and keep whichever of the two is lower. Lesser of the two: 3.2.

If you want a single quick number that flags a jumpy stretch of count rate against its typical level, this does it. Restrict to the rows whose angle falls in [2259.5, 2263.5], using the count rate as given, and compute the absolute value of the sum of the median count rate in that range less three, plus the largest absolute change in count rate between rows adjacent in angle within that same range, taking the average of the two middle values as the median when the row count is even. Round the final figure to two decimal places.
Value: 0.40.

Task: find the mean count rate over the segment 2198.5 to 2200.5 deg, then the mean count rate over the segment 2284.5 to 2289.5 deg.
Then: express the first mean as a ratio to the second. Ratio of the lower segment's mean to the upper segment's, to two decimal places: 1.19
